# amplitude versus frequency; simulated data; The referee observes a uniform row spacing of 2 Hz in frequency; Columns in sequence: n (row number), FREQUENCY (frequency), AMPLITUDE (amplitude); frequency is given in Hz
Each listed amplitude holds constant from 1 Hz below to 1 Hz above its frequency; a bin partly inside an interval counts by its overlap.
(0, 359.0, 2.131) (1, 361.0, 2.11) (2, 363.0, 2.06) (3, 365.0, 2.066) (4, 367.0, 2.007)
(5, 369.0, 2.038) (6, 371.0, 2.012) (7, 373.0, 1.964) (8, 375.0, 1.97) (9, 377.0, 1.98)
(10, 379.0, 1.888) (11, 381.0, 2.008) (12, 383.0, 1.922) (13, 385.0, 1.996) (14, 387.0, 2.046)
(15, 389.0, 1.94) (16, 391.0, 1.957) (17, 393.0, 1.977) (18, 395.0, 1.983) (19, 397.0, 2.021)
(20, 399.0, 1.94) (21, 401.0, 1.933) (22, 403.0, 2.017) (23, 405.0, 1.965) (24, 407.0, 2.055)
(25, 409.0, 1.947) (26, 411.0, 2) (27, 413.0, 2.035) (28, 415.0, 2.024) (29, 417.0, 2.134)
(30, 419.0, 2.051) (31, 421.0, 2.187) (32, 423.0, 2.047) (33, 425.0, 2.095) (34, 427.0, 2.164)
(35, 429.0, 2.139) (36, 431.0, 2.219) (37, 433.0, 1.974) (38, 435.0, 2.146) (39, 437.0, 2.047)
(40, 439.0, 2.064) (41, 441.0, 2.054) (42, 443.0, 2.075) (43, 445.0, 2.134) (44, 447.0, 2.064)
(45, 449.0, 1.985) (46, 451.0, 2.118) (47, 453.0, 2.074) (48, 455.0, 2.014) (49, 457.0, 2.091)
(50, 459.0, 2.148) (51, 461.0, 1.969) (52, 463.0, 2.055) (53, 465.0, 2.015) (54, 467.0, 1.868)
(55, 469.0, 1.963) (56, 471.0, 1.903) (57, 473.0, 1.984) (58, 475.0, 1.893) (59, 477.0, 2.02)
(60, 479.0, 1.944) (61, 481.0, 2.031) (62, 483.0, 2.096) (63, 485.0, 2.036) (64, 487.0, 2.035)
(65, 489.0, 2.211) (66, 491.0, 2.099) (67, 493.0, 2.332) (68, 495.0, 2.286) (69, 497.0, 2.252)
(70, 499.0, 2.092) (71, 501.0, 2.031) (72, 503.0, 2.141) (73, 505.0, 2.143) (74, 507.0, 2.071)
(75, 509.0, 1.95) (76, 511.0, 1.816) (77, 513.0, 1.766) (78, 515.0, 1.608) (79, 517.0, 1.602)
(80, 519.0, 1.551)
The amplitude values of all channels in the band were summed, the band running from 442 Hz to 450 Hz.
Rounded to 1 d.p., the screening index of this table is 8.3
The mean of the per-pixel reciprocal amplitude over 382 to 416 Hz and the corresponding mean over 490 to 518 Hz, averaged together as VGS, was 0.504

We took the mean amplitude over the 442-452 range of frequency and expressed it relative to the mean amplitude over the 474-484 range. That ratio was 1.04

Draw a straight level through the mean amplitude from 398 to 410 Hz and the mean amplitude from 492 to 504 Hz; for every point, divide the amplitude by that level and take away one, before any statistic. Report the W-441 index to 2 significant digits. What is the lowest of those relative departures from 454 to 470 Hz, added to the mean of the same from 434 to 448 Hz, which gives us -0.11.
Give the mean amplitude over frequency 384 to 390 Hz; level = 1.99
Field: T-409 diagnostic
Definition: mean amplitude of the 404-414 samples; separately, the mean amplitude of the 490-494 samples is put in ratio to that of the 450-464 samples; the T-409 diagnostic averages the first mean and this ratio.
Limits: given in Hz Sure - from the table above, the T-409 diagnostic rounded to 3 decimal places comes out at 1.536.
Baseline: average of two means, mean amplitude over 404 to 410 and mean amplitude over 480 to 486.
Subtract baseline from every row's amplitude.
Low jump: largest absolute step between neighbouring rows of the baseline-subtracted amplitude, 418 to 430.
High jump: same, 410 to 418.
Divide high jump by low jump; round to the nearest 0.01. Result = 0.79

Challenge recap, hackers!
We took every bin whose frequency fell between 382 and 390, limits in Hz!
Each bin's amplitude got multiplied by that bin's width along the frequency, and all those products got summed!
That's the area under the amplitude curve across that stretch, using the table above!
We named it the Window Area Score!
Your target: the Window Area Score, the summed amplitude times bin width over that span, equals 15.8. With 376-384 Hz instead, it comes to 15.6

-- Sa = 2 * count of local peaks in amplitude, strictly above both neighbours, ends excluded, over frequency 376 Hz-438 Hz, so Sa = 22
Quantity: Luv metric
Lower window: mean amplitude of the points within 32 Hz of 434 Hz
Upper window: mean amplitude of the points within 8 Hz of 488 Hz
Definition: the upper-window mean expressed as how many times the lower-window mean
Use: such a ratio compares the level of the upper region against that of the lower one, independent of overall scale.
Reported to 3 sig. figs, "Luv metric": 1.04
